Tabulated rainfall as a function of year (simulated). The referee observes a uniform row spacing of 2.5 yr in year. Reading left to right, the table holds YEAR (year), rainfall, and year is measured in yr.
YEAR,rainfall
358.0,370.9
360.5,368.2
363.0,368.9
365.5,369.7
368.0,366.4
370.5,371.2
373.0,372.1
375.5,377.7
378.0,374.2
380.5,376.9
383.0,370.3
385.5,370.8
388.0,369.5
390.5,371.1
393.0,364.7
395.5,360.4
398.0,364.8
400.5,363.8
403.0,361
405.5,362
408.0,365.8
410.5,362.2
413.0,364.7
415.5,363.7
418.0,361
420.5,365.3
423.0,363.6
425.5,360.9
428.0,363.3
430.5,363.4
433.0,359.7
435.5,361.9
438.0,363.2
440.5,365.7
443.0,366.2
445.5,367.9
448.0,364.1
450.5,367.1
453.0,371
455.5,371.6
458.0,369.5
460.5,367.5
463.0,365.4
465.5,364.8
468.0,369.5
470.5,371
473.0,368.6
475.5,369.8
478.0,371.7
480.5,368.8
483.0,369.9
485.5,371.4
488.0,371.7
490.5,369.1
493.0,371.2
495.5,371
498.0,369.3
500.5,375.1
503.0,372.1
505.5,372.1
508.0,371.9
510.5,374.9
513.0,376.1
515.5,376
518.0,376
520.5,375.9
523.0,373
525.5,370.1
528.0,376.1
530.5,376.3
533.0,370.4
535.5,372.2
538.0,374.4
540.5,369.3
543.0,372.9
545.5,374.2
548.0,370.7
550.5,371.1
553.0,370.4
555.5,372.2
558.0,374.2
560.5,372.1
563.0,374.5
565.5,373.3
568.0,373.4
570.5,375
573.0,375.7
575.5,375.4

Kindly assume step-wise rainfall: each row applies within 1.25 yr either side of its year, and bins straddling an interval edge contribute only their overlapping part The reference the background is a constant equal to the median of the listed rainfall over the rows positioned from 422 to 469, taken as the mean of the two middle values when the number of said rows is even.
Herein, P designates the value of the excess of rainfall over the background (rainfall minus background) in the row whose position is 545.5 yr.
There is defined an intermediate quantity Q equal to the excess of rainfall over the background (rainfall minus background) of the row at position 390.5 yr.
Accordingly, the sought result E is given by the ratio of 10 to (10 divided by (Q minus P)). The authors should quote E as -3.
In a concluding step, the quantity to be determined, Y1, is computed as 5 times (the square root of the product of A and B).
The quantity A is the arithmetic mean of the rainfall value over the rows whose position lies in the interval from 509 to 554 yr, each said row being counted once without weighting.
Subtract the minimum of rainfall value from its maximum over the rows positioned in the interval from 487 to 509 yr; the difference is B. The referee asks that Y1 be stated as 237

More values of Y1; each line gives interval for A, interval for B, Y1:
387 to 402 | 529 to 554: 253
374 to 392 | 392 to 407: 203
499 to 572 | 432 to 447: 277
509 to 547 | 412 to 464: 333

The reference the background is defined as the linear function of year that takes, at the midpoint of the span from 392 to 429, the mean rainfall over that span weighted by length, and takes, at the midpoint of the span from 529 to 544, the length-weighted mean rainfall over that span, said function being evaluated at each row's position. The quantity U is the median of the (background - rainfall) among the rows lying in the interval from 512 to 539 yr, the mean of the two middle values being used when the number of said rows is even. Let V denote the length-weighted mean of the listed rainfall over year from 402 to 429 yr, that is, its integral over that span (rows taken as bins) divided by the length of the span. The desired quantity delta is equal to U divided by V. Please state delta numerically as -0.011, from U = -4.1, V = 363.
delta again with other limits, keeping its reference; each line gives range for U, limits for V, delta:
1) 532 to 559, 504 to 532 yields 0.005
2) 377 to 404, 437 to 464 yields -0.022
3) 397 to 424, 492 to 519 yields -0.001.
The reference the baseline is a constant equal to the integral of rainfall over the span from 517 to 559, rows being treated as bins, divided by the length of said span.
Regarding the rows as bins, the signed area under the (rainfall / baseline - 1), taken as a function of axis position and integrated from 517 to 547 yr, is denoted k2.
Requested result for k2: 0.0 yr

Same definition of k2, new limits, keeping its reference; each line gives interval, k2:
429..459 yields -0.6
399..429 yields -0.8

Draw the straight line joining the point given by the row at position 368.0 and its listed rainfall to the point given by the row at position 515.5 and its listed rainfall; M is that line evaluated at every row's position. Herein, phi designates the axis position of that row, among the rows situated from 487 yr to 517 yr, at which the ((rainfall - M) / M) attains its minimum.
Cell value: 498.0 yr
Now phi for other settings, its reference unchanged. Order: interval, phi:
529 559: 540.5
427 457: 433.0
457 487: 465.5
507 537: 533.0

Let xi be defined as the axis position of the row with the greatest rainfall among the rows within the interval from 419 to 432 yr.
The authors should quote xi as 420.5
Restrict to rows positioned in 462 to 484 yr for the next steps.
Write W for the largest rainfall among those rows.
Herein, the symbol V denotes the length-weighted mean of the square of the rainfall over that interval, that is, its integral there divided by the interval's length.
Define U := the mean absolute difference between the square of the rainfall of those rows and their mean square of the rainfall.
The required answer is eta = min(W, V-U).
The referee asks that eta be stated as 372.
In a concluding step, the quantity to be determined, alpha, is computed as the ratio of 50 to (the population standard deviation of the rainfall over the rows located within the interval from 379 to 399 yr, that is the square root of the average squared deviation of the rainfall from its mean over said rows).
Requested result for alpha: 11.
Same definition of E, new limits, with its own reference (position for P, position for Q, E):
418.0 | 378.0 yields 13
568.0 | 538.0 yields 1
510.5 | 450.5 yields -8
